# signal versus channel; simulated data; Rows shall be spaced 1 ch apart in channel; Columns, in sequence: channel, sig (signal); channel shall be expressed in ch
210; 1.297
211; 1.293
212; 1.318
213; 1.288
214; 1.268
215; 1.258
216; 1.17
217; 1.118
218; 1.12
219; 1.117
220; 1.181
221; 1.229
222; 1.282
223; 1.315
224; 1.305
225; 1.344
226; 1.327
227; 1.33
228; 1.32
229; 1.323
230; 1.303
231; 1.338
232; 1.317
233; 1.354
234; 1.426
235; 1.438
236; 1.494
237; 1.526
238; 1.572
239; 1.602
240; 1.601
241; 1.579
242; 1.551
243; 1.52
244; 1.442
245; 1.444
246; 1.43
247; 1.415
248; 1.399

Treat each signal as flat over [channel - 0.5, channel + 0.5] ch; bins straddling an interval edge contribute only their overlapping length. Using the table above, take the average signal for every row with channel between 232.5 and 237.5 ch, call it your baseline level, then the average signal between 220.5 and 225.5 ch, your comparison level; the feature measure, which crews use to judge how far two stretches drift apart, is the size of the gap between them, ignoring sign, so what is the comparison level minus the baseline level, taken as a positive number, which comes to 0.15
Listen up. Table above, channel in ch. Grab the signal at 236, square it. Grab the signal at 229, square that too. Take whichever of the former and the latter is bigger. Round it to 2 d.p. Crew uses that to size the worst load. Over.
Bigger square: 2.23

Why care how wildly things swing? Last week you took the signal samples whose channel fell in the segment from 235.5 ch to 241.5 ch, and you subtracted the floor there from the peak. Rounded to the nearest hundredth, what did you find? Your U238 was 0.11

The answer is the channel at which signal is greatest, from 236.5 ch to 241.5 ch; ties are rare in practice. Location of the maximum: 239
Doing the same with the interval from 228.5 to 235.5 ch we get 235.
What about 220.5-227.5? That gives 225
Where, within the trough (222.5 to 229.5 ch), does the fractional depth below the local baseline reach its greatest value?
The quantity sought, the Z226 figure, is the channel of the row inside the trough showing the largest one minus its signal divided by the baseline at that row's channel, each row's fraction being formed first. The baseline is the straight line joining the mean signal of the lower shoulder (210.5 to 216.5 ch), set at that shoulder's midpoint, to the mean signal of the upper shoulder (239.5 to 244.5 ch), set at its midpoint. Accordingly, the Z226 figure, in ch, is 229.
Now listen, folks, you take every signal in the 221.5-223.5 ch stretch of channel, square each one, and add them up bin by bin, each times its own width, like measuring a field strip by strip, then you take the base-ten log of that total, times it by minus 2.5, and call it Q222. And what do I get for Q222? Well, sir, -1.3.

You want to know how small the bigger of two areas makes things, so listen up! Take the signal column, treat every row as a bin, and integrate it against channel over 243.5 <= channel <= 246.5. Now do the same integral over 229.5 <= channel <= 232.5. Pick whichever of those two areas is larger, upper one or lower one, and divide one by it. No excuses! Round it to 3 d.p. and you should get 0.232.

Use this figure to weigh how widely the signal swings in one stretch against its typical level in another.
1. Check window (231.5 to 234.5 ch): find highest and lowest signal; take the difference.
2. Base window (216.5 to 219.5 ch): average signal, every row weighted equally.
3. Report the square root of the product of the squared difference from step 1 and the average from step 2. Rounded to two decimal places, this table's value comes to 0.12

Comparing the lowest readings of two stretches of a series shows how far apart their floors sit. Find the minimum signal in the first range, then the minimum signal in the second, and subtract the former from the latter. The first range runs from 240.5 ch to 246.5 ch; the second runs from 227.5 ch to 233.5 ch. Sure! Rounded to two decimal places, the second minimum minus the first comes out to -0.13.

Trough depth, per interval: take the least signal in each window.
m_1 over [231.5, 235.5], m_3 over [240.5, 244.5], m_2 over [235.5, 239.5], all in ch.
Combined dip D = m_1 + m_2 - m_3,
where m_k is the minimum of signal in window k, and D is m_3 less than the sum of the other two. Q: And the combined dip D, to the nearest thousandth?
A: 1.369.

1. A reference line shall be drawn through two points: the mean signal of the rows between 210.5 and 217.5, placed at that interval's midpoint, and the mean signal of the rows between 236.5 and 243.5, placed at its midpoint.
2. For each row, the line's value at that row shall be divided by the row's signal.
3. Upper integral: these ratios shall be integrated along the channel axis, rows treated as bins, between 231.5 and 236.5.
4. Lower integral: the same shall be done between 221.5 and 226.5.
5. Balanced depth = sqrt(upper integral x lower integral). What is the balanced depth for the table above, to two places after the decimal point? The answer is 5.26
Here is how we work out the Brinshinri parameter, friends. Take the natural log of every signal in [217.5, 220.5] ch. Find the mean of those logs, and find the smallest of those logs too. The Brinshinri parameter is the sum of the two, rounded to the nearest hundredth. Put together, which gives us 0.24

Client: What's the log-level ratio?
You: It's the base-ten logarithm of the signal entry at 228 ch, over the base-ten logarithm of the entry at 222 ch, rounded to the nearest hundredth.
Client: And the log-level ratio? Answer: 1.12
